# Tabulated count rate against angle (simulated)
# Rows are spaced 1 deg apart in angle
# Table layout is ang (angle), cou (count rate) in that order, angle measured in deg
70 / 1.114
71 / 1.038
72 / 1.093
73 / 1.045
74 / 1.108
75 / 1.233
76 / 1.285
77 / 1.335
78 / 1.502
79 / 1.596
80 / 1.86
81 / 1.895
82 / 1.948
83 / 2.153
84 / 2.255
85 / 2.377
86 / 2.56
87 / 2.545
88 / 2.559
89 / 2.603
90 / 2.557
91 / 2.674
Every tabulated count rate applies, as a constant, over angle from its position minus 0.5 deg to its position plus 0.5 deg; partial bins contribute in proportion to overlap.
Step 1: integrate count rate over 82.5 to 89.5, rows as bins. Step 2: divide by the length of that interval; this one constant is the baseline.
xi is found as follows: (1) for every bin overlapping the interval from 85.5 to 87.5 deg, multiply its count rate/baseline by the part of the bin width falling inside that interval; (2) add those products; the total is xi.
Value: 2.10 deg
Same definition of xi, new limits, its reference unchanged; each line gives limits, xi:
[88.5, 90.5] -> 2.12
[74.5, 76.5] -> 1.03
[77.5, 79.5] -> 1.27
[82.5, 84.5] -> 1.81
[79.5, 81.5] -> 1.54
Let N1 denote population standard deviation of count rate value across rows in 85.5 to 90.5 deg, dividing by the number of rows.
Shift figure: 0.02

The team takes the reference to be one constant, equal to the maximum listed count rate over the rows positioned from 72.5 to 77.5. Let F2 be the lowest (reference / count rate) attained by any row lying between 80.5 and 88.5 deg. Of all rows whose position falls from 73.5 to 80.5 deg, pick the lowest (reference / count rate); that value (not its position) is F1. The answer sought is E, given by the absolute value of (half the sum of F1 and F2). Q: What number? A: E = 0.62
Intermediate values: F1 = 0.7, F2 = 0.52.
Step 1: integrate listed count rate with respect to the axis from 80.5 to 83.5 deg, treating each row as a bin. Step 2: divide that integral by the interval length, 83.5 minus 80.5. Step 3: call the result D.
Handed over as 2.0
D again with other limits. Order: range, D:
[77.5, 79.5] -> 1.5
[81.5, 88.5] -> 2.3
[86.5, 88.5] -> 2.6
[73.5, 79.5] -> 1.3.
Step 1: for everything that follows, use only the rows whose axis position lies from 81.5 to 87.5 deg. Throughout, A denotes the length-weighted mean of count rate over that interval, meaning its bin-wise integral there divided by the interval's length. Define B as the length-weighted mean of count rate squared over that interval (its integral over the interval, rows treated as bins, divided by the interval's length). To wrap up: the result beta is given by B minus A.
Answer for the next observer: 3.1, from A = 2.3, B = 5.4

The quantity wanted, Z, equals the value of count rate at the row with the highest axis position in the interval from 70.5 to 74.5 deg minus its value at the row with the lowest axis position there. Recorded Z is 0.070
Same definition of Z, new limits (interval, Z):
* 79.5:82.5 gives 0.088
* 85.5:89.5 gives 0.043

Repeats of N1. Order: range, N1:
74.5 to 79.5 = 0.14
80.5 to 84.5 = 0.15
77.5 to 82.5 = 0.18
